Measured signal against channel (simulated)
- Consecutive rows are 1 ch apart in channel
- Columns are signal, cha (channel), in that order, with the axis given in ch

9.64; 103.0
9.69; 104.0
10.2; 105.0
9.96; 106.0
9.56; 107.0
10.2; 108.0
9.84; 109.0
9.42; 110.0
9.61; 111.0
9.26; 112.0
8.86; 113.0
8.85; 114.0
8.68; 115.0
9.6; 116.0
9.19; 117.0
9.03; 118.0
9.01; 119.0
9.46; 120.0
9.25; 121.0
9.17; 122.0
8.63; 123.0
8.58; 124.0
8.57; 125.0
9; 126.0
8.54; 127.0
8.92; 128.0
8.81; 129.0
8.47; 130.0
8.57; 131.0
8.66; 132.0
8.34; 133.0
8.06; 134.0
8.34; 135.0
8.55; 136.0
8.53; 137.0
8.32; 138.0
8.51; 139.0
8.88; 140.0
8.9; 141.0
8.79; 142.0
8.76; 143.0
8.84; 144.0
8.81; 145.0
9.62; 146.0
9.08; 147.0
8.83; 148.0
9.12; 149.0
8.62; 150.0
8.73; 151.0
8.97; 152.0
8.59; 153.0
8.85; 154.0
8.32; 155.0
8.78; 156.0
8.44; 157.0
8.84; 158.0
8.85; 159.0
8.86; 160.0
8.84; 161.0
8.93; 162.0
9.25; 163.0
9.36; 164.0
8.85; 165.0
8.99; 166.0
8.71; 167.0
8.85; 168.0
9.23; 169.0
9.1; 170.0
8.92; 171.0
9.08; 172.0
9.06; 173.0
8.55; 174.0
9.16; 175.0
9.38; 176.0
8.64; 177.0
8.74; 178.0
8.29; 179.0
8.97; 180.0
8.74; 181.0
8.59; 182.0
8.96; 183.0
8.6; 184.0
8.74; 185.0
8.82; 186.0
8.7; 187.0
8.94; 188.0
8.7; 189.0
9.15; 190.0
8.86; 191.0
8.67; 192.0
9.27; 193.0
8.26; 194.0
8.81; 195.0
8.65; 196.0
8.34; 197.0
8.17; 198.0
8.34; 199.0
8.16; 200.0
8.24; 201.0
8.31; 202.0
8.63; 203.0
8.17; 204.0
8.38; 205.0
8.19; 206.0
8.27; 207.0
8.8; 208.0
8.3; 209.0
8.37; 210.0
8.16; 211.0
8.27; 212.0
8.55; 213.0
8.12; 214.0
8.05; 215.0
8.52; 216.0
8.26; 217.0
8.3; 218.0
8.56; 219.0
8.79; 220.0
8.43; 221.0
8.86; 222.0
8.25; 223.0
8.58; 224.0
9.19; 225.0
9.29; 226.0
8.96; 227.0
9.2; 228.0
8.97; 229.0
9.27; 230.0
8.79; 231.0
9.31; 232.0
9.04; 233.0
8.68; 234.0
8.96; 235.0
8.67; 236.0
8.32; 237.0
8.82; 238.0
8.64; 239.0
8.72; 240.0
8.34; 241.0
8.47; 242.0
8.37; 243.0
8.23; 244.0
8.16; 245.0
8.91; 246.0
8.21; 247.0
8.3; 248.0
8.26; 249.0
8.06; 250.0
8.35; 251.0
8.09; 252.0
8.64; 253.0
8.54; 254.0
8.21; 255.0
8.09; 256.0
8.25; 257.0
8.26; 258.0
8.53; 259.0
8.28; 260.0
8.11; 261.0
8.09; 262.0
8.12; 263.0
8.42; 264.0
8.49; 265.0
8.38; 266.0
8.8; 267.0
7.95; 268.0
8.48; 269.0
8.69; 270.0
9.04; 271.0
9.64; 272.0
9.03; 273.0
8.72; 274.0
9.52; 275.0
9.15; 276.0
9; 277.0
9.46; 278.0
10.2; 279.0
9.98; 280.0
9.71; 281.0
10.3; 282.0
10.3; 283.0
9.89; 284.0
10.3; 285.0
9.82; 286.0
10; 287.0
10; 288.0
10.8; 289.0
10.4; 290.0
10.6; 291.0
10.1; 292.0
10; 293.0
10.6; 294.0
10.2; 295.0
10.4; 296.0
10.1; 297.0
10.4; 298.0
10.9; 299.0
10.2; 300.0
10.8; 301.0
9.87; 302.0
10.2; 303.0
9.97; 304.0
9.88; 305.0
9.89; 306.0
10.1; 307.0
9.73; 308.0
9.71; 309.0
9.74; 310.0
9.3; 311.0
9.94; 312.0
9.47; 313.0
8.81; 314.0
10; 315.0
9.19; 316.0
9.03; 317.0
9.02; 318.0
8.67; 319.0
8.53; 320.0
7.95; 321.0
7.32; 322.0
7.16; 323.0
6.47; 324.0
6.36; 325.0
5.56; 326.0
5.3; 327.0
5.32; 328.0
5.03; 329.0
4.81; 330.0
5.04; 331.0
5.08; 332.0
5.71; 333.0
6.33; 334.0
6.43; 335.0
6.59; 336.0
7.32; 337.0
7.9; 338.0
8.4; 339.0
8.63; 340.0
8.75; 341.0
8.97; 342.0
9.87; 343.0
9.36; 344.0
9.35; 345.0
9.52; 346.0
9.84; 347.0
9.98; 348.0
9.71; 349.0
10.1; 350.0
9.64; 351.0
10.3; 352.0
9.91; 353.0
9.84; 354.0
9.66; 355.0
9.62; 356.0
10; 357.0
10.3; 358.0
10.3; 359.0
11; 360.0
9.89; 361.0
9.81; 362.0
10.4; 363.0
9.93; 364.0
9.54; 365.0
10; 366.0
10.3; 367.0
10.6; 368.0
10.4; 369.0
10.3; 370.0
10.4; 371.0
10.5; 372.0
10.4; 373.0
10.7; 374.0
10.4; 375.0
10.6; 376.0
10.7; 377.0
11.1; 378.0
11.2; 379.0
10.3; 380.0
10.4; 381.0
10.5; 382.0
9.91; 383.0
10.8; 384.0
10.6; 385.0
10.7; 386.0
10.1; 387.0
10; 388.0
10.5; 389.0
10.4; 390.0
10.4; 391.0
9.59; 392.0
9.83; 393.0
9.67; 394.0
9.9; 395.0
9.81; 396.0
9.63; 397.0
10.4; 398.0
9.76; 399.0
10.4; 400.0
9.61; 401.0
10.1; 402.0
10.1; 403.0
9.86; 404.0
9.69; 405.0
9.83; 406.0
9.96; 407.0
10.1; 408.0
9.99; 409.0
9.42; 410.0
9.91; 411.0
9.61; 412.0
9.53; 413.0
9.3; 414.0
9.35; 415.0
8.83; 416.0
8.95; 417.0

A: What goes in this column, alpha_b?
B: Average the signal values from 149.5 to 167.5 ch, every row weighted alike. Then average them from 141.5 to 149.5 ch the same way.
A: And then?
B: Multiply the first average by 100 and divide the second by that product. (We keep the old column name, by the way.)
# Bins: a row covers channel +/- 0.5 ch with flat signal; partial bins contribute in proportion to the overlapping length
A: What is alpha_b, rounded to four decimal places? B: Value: 0.0102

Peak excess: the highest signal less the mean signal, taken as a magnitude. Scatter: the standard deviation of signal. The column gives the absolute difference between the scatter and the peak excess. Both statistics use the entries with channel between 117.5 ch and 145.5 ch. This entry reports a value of 0.43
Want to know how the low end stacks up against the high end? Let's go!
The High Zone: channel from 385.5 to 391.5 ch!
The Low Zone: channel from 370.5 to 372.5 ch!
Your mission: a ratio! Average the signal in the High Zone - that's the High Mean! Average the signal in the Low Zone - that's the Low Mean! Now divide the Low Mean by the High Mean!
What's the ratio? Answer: 1.01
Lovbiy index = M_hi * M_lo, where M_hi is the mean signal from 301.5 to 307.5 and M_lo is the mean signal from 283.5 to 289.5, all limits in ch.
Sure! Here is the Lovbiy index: 101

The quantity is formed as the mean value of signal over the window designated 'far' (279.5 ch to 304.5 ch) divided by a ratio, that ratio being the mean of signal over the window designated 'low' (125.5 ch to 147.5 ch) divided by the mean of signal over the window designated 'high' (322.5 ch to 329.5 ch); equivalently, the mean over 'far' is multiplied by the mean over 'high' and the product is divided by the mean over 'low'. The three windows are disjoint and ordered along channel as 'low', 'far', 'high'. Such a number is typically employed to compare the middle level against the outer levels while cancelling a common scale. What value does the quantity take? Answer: 6.9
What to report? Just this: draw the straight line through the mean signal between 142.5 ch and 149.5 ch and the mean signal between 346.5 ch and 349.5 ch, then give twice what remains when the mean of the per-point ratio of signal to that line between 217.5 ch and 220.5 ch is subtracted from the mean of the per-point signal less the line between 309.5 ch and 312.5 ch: -1.9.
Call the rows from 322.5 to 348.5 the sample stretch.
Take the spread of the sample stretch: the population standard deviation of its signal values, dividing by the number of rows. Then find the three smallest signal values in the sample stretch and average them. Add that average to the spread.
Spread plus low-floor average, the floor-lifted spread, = 6.7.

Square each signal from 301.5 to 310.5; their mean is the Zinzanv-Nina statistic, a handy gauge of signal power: 98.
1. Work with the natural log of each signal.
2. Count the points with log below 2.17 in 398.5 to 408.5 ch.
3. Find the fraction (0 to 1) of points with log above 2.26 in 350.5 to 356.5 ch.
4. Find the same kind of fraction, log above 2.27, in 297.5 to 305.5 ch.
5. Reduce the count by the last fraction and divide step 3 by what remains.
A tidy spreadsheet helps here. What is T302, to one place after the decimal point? -1.0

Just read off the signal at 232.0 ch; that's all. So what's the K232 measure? 9.31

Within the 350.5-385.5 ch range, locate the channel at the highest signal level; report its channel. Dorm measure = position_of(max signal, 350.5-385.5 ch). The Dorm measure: 379.0 ch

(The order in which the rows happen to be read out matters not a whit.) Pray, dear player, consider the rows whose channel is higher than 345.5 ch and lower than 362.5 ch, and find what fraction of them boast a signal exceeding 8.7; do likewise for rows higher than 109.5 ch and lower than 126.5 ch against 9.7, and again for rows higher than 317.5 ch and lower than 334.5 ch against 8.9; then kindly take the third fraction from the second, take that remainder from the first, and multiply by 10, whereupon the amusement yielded 11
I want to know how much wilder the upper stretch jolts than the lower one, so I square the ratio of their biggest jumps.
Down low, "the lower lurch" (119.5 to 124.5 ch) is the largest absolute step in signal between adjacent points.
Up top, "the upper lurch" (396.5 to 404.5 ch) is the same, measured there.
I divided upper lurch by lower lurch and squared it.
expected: 2.1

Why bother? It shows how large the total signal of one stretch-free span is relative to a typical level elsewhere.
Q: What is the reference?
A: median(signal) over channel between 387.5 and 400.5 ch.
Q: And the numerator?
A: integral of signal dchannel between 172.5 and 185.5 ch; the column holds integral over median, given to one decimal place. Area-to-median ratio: 11.6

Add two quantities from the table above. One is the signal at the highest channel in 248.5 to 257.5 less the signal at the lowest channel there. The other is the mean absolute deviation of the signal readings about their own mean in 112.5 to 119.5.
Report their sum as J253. 0.2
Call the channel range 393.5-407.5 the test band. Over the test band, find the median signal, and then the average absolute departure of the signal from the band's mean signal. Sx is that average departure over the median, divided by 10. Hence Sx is 0.0021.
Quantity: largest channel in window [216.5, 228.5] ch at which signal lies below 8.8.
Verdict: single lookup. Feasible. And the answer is 224.0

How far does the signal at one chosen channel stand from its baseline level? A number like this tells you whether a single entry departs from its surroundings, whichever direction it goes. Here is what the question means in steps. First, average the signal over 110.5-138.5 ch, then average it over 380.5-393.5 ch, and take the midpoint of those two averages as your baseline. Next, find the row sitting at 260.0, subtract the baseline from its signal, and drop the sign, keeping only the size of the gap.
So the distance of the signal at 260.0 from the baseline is 1.3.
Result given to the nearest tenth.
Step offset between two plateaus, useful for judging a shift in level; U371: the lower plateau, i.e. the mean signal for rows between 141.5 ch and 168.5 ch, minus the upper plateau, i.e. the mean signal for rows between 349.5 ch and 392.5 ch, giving -1.4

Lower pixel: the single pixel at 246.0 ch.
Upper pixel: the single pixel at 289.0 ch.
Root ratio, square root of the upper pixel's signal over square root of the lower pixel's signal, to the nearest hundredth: 1.10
